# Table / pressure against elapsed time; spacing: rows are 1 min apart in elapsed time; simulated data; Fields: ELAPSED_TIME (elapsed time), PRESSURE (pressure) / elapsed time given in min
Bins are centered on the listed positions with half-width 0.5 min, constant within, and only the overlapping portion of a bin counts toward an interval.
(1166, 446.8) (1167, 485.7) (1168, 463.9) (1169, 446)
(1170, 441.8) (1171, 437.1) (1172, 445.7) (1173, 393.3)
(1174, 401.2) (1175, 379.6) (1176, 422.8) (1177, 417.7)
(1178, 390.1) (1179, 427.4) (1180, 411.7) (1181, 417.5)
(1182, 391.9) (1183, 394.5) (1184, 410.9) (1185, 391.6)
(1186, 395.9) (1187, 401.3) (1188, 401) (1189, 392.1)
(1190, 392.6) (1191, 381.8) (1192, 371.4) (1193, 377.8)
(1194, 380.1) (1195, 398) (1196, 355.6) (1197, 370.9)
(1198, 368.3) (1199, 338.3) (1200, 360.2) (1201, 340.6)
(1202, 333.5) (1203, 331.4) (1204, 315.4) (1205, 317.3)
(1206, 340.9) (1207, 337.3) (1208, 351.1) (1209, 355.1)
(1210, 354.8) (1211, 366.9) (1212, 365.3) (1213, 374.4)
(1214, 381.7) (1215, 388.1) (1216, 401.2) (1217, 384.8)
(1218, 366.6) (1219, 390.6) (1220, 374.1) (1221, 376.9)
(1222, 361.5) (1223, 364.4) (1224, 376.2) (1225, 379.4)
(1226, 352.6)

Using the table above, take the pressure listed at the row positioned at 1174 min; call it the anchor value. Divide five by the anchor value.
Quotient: 0.0125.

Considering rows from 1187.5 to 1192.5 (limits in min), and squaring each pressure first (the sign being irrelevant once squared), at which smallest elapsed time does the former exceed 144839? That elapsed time 1188 min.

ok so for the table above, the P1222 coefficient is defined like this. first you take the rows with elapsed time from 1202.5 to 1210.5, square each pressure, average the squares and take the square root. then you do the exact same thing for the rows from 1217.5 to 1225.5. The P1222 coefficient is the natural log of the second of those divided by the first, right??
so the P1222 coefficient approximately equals 0.100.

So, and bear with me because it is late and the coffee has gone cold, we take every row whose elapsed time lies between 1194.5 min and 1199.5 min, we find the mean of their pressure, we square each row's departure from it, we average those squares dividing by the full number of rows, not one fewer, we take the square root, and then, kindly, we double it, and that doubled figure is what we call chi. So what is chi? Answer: 39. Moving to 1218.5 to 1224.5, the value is 19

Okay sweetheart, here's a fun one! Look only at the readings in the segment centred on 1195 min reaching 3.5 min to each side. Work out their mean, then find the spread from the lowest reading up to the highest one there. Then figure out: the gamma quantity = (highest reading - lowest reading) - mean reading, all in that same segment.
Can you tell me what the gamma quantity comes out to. -332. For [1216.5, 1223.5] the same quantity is -345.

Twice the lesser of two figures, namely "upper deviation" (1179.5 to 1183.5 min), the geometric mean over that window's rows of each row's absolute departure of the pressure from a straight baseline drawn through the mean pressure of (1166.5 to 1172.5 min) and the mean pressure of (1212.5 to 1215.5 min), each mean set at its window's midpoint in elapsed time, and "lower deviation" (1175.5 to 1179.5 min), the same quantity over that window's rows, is 45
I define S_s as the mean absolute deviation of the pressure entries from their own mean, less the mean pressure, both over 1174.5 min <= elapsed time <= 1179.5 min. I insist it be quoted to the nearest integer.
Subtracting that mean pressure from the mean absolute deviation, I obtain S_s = -389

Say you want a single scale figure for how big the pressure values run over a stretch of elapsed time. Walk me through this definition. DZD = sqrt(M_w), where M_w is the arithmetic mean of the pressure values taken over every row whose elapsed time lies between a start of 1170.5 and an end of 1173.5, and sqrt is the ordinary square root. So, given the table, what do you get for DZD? 20.6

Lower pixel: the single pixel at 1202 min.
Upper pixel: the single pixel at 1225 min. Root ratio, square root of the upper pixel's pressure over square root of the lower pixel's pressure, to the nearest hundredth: 1.07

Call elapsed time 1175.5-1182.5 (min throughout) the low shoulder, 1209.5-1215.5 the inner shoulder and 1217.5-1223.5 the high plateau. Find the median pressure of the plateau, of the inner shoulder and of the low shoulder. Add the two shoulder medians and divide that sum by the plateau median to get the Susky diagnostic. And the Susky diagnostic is 2.13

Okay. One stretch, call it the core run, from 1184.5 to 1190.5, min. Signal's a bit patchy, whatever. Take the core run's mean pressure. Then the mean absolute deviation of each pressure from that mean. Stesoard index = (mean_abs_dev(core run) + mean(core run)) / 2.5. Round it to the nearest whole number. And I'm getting 160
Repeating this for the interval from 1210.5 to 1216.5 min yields 156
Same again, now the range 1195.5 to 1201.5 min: 147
